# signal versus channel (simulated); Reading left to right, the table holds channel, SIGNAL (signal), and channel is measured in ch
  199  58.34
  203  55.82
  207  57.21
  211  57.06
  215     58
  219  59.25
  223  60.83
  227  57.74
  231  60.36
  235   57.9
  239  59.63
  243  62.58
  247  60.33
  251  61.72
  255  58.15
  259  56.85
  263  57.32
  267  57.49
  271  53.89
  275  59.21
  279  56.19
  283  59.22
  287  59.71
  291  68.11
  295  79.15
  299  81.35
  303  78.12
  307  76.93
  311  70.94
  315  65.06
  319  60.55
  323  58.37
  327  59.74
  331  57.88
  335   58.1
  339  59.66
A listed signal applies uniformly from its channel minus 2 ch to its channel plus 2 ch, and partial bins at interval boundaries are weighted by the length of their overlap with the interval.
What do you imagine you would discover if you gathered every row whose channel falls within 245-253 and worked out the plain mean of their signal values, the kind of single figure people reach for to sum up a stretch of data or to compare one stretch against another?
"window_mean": 61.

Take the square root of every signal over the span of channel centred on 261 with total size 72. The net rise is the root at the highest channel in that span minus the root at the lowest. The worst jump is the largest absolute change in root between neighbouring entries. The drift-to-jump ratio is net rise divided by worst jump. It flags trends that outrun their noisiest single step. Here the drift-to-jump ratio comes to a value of 2.0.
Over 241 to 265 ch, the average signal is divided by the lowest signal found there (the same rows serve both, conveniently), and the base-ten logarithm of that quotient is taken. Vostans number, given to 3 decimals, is 0.020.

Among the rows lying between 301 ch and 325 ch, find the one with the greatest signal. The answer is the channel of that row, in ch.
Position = 303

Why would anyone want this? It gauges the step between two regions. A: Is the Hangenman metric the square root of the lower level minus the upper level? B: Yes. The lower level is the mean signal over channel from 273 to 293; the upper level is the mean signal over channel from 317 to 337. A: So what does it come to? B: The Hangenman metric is 1.2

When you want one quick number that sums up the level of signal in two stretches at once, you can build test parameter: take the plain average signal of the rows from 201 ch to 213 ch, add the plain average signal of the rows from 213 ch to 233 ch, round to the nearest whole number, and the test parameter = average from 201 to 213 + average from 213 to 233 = 116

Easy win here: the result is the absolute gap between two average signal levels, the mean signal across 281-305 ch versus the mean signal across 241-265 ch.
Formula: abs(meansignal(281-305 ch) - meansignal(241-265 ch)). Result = 11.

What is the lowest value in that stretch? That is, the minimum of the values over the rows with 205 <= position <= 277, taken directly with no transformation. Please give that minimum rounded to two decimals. 53.89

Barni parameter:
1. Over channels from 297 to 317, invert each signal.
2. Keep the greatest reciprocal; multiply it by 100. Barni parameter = 1.54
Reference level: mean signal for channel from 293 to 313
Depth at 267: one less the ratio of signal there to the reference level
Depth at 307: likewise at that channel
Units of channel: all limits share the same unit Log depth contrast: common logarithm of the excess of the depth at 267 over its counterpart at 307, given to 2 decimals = -0.60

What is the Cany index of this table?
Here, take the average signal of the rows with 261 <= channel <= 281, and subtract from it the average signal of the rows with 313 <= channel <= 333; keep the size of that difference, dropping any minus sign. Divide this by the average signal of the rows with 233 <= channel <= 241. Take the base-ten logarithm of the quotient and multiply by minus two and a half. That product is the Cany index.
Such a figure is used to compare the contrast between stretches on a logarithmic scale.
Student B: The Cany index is 3.1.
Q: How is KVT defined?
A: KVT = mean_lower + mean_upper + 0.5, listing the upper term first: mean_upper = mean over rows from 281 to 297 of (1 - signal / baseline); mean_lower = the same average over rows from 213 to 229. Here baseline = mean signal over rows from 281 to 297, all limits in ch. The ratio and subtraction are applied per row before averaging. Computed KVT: 0.61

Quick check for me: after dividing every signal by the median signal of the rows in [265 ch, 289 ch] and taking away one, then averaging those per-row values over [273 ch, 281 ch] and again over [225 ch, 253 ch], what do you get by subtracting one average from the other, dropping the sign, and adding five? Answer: 5.04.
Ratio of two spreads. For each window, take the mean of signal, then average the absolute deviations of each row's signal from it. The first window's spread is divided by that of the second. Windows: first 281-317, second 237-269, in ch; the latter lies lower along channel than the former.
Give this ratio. 3.9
